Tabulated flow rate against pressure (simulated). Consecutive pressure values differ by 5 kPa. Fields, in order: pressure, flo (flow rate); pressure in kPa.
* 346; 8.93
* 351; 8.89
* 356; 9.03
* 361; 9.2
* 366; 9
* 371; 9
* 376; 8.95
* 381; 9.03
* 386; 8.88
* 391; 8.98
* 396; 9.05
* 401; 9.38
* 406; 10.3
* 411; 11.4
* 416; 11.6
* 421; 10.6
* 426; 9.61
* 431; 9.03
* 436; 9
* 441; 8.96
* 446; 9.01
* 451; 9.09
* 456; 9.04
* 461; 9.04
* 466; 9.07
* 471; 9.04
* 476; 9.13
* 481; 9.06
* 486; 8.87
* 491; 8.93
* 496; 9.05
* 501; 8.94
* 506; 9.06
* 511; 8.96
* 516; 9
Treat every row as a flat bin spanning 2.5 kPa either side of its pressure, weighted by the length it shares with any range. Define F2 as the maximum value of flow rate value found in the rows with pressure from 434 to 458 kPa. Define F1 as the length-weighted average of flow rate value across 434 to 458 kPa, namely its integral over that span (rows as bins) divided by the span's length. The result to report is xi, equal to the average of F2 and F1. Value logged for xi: 9.1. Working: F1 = 9.0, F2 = 9.09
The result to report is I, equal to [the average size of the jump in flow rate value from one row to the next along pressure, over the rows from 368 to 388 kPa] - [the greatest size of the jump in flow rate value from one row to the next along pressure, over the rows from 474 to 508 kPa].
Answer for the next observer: -0.1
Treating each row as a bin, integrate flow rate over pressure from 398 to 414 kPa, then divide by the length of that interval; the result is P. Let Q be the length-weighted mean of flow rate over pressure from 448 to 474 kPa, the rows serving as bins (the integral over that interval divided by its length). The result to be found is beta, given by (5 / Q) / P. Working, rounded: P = 10.4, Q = 9.06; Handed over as 0.0533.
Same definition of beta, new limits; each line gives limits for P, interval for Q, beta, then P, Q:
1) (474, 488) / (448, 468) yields 0.0612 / 9.0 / 9.06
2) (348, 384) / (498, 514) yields 0.0617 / 9.0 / 8.99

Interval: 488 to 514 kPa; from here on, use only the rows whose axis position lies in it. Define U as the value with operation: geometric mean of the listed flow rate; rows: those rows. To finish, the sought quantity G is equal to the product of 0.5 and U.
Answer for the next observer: 4.49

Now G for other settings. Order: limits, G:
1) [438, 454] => 4.51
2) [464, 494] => 4.51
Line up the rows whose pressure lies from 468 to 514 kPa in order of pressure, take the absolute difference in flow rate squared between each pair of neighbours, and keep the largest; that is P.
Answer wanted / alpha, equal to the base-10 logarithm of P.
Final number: 0.5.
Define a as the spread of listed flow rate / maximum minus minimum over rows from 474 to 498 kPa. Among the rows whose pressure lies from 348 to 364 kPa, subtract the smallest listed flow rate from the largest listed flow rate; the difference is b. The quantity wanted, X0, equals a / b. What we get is 1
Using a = 0.26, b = 0.31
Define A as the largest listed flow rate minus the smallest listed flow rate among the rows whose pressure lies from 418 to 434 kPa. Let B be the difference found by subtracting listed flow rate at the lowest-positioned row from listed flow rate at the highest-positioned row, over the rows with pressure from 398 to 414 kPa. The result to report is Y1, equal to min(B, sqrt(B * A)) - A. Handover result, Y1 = 0.2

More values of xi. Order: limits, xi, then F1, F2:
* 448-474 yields 9.1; 9.1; 9.09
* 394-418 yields 11.0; 10.3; 11.6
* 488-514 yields 9.0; 9.0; 9.06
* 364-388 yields 9.0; 9.0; 9.03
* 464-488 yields 9.1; 9.0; 9.13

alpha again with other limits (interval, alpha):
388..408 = 1.3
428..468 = 0.2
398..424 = 1.4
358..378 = 0.6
